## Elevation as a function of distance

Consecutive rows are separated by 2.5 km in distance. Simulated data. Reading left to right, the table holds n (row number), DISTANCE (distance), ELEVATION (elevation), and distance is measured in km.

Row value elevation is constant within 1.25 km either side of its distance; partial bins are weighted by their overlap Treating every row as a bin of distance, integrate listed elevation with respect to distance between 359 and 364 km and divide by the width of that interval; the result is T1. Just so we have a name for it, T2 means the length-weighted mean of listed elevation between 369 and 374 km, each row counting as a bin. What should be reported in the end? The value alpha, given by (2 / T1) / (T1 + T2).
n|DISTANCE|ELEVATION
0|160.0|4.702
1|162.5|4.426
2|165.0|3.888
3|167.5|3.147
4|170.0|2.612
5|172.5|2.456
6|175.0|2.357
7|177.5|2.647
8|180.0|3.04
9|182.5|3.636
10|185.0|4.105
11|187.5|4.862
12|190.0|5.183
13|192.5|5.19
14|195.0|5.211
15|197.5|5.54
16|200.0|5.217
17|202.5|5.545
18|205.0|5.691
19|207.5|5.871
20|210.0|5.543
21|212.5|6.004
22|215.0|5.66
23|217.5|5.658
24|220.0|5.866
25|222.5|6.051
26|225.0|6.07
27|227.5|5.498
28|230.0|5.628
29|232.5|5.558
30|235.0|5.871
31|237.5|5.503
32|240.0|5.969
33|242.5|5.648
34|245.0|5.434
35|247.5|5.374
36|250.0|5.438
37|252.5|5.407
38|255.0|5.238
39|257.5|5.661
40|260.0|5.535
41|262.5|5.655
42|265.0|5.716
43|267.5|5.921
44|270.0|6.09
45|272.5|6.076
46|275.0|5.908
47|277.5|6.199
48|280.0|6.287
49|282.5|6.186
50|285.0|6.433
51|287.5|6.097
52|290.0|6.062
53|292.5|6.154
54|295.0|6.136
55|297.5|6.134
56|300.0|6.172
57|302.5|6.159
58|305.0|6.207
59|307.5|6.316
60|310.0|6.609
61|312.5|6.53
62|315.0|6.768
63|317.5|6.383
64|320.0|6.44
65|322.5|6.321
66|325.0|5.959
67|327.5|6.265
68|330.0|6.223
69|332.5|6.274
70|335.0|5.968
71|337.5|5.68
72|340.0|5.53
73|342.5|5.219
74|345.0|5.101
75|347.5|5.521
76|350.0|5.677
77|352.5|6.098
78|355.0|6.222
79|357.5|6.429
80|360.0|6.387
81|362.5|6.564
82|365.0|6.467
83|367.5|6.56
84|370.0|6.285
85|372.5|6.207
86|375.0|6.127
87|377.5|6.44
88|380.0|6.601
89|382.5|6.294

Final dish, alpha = 0.024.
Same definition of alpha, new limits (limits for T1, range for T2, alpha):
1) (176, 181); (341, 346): 0.089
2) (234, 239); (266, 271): 0.030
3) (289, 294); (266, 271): 0.027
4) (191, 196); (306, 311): 0.033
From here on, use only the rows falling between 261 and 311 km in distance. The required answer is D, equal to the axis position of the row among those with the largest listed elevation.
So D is 310.0 km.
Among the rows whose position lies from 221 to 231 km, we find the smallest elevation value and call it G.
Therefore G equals 5.498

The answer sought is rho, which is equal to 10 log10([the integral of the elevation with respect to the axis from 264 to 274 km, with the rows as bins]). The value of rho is 17.7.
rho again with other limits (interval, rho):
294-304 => 17.9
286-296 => 17.9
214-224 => 17.6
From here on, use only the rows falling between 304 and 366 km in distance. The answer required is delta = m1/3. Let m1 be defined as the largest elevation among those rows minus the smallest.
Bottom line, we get 0.56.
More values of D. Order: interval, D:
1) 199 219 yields 212.5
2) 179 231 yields 225.0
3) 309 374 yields 315.0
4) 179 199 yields 197.5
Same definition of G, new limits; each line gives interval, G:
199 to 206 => 5.217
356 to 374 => 6.207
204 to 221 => 5.543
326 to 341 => 5.53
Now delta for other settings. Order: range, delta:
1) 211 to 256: 0.28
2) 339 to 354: 0.33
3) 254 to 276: 0.28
